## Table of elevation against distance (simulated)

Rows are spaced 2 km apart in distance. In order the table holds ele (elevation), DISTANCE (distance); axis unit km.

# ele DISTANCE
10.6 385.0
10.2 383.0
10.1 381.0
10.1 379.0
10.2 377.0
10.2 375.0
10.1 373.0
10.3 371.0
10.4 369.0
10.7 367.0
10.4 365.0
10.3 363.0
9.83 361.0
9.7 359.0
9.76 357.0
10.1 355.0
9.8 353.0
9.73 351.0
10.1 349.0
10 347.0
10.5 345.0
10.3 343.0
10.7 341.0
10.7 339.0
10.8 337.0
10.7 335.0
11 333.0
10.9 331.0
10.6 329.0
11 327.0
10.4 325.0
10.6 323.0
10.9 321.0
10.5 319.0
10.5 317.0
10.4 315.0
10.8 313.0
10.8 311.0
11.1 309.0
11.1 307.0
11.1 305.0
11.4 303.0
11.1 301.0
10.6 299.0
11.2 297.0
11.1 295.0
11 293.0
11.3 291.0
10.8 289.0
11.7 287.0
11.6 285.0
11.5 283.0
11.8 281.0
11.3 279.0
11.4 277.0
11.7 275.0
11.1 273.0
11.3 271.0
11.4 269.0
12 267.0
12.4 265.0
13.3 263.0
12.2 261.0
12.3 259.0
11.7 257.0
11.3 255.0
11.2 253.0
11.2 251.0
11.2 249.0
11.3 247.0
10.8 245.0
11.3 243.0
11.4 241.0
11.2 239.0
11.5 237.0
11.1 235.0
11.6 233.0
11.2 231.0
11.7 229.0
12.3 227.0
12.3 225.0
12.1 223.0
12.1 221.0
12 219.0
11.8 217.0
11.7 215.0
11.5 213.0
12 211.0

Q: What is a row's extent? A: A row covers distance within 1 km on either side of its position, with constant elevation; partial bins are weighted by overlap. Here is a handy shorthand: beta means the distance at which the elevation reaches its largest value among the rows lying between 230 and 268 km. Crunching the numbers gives 263.0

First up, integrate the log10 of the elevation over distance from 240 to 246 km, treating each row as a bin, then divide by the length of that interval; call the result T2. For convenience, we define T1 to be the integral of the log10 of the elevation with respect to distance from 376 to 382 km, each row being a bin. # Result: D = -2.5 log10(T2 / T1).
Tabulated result 1.901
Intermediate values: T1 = 6.03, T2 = 1.05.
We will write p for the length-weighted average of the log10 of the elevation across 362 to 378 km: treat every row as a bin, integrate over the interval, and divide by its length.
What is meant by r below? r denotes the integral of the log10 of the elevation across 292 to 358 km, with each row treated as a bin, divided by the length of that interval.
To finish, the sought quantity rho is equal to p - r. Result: -0.013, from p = 1.01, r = 1.03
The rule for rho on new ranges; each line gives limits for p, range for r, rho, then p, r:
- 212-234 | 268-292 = 0.016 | 1.07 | 1.06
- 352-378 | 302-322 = -0.030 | 1.01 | 1.04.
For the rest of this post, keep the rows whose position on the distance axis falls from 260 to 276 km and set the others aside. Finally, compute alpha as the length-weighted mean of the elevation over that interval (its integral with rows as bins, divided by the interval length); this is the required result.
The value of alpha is 11.9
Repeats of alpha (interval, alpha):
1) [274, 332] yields 11.0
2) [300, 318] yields 10.9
